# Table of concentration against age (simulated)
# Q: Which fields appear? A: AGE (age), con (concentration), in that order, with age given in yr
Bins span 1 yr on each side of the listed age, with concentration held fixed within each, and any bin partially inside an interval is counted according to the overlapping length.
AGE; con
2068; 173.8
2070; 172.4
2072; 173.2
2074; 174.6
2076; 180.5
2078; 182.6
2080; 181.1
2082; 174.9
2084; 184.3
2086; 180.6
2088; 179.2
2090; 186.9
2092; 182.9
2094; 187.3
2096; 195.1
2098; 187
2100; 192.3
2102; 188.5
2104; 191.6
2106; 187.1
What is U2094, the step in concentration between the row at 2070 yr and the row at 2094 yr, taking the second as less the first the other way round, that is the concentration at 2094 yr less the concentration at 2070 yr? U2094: 15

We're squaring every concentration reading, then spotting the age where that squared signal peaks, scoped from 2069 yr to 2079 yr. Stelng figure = 2078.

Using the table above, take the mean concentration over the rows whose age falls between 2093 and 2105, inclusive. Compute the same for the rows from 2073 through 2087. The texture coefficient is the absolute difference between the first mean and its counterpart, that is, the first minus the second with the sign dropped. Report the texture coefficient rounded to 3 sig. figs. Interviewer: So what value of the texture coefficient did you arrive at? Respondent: 10.5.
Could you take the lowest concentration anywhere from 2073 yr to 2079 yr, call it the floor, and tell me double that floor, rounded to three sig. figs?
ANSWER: 349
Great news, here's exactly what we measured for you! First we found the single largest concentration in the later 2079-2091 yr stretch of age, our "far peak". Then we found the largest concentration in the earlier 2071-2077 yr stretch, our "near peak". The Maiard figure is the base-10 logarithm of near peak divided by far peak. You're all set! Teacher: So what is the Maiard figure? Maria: -0.015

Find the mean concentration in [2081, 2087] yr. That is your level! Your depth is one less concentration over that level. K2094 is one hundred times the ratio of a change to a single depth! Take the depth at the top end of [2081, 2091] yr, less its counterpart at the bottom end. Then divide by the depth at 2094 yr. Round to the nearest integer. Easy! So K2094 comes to 163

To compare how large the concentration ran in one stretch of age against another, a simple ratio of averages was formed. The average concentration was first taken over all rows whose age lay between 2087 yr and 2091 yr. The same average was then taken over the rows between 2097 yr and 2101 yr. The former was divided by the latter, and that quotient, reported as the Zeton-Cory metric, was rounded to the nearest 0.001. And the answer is 0.965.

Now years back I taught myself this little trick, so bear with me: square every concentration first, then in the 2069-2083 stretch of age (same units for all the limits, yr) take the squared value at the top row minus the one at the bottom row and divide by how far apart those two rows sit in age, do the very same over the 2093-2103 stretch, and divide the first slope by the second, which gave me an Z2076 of 1.3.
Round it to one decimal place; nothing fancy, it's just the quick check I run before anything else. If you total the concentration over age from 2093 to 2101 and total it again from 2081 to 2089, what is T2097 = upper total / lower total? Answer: 1.1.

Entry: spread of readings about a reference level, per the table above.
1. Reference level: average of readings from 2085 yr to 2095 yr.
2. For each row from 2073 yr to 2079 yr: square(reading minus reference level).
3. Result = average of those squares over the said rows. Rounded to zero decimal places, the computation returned 29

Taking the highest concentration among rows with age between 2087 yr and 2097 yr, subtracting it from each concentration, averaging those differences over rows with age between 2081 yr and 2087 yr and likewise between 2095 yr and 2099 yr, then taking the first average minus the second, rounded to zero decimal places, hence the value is -11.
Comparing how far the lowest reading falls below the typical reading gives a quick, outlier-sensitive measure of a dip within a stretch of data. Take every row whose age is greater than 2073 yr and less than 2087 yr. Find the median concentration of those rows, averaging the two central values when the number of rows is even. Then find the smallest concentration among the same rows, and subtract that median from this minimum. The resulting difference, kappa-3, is -6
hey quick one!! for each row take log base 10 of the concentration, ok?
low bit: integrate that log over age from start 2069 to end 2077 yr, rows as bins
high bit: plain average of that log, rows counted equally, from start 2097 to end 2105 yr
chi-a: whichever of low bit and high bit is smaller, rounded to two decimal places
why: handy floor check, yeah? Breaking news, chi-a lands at 2.28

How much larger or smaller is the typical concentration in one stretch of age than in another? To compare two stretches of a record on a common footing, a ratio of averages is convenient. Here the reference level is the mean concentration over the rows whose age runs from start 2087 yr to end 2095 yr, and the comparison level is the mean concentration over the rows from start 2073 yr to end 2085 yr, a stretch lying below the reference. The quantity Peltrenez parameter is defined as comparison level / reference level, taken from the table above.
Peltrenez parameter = 0.98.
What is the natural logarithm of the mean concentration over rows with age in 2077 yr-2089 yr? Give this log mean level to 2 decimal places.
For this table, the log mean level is 5.20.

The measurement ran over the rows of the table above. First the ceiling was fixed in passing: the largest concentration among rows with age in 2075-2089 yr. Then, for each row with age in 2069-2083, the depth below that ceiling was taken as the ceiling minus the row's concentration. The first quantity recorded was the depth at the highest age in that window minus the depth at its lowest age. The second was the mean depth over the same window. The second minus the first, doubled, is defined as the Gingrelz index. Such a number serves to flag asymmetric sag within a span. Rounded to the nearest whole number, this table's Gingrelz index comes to 20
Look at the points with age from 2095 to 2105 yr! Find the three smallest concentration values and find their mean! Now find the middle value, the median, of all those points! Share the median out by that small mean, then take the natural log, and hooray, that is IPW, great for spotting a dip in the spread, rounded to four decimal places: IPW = 0.0135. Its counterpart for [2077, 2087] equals 0.0124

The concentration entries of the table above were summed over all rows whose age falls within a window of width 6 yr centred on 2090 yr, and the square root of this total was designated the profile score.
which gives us 23.43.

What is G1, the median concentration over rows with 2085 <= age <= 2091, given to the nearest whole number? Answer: 181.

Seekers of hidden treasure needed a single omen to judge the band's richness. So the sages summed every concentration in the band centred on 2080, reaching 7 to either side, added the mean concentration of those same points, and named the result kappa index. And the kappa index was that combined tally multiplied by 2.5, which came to 3596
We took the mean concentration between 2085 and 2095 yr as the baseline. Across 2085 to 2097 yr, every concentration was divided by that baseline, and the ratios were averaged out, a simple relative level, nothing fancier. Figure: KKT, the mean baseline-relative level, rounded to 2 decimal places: 1.01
